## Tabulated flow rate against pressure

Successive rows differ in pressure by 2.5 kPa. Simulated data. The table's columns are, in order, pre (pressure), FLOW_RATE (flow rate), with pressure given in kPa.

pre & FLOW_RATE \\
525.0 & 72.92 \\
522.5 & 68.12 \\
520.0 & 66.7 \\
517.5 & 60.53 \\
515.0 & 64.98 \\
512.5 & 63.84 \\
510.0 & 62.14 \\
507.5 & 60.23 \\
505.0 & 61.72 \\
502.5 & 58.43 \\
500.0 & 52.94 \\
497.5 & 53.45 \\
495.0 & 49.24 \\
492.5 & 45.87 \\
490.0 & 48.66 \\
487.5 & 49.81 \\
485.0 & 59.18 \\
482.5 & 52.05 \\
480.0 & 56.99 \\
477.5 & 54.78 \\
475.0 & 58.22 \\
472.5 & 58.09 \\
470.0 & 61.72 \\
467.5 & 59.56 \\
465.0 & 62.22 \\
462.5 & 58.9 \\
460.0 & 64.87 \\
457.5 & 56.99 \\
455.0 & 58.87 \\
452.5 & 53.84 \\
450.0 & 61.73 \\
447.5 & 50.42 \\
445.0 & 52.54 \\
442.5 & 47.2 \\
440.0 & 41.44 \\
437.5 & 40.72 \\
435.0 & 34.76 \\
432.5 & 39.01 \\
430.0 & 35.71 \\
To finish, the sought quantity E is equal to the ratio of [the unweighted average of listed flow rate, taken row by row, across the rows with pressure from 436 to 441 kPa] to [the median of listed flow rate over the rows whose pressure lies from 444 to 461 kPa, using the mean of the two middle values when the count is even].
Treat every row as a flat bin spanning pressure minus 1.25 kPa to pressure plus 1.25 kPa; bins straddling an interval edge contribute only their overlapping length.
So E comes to 0.72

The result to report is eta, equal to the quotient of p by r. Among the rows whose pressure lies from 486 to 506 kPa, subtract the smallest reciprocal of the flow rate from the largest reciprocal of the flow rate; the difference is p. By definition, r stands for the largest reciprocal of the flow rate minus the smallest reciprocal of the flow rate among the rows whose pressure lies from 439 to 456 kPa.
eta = 0.7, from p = 0.0056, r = 0.0079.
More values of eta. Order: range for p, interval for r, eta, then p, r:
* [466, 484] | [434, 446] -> 0.3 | 0.0030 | 0.0097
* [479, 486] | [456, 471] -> 1.1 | 0.0023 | 0.0021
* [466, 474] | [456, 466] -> 0.5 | 0.0010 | 0.0021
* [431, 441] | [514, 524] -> 2.5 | 0.0046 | 0.0018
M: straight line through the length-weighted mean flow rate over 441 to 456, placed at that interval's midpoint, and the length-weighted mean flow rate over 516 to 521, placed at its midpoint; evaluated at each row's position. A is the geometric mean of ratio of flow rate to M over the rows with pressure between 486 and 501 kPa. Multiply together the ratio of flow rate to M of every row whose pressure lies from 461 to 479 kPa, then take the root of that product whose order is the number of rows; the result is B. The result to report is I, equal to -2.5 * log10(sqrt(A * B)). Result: 0.080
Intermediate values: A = 0.83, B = 1.04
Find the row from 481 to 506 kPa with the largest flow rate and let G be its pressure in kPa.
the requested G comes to 505.0 kPa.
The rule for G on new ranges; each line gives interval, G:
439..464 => 460.0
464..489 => 465.0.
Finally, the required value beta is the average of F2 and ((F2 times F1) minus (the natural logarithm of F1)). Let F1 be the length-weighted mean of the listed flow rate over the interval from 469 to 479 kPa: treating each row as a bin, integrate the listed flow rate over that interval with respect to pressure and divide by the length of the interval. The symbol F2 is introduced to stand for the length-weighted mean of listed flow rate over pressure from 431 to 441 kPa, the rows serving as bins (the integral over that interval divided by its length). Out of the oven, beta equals 1145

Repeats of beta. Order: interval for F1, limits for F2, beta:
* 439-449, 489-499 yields 1219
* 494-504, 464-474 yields 1651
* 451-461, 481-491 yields 1565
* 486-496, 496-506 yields 1396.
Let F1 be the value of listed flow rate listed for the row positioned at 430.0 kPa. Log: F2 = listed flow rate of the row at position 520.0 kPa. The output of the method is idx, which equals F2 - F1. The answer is 31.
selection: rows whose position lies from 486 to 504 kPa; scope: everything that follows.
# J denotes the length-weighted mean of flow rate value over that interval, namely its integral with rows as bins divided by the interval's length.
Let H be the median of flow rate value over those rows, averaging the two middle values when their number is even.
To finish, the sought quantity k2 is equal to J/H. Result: 1.03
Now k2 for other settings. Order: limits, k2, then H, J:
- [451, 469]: 1.01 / 58.9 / 59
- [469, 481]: 1.00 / 58.1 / 58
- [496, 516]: 0.98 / 61.0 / 60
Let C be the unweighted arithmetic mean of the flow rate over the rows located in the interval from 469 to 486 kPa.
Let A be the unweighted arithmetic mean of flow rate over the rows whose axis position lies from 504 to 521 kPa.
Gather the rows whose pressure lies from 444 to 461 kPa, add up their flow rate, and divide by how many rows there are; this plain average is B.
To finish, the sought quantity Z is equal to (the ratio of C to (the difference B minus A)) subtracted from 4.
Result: 14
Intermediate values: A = 62.9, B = 57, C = 57.3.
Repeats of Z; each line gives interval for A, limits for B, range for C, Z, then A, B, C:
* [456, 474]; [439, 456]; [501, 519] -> 12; 60.3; 52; 61.7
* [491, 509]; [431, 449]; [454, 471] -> 10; 54.6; 44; 60.4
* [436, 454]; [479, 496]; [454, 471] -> -26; 49.7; 52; 60.4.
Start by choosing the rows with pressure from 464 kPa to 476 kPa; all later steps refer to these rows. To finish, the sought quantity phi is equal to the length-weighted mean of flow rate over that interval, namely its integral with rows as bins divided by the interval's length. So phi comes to 60.0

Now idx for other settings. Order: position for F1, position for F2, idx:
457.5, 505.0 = 5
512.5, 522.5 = 4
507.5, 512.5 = 4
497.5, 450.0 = 8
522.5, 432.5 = -29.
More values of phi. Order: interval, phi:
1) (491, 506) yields 53.4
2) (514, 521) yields 63.9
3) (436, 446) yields 45.0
